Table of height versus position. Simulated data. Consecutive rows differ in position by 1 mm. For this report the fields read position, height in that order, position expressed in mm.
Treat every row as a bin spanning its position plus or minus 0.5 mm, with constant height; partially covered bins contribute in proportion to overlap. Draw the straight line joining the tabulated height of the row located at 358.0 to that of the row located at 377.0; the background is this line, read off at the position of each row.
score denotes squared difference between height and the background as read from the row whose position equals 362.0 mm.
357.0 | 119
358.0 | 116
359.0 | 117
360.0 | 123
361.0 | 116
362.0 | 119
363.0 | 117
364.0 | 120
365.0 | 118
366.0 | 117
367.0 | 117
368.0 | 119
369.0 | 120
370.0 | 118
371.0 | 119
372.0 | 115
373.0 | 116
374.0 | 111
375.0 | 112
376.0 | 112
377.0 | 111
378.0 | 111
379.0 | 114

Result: 16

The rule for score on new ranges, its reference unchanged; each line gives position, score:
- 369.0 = 48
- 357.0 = 7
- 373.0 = 16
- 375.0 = 0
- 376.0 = 1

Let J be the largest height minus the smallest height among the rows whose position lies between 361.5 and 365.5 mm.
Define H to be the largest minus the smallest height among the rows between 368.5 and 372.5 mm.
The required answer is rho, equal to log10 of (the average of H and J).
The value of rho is 0.60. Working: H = 5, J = 3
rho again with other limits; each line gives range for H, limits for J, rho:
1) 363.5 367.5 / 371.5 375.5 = 0.60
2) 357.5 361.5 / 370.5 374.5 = 0.88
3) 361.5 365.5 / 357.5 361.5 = 0.70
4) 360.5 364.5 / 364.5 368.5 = 0.48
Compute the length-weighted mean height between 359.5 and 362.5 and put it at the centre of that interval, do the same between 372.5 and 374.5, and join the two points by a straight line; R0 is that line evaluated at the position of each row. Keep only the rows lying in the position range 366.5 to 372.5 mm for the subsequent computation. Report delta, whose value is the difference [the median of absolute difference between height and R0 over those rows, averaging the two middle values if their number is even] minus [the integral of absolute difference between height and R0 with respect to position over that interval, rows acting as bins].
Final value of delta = -12.9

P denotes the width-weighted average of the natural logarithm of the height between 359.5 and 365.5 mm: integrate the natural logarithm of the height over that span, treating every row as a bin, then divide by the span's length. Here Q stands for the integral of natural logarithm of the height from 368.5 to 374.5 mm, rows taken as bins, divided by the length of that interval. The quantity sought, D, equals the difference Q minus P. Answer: -0.020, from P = 4.78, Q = 4.76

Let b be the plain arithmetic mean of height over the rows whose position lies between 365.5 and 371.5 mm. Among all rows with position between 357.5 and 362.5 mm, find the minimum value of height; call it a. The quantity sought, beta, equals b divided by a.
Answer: 1.020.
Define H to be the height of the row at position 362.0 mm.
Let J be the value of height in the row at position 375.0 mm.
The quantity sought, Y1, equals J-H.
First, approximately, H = 119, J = 112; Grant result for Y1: -7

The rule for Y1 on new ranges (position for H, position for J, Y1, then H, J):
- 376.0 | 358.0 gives 4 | 112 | 116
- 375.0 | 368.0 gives 7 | 112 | 119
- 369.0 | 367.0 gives -3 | 120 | 117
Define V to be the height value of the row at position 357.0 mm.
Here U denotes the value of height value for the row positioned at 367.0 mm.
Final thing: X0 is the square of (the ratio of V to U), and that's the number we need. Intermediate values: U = 117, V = 119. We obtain 1.03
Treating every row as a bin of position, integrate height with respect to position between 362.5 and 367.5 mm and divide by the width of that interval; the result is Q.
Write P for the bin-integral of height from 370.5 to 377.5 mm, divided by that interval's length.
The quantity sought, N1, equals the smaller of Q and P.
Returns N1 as 114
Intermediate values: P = 113.7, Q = 118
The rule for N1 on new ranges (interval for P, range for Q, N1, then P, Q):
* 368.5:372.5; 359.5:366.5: 118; 118.0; 119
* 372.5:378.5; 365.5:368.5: 112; 112.2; 118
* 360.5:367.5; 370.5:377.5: 114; 117.7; 114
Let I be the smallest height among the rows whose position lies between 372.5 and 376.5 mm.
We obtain 111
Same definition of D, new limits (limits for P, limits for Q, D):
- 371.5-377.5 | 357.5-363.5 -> 0.045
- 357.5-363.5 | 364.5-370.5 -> 0.002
